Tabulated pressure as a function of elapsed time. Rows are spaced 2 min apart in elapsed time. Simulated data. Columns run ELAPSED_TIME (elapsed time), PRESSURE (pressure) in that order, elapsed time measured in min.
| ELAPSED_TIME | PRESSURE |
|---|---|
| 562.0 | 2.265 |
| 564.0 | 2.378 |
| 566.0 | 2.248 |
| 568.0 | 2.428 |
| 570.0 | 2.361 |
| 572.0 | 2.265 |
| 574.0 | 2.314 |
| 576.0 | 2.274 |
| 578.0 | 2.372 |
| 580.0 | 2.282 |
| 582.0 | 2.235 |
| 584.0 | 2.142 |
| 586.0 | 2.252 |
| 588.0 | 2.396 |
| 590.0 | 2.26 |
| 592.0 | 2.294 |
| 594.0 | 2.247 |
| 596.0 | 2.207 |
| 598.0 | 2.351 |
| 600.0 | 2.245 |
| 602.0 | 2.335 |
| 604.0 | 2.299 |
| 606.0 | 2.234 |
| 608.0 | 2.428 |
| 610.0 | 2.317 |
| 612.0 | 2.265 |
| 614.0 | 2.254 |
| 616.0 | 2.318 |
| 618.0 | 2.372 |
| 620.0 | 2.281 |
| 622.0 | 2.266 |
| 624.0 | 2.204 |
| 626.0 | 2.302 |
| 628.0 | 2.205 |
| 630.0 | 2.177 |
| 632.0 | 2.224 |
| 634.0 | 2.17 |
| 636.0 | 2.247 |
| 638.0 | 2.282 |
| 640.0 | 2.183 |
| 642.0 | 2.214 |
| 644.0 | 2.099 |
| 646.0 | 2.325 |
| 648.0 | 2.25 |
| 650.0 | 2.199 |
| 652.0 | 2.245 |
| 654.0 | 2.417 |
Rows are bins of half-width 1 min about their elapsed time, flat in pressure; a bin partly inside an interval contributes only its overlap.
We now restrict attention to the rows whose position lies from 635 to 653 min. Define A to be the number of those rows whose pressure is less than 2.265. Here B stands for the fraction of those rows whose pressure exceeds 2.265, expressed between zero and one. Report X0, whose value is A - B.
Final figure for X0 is 7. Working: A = 7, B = 0.22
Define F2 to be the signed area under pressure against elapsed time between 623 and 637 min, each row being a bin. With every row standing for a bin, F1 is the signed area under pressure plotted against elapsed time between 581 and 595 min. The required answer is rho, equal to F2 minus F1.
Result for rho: -0.6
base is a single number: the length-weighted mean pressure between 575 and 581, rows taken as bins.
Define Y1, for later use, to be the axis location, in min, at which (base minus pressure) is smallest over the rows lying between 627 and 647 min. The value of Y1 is 646.0 min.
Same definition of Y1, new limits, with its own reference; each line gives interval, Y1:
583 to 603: 588.0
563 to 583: 568.0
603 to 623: 608.0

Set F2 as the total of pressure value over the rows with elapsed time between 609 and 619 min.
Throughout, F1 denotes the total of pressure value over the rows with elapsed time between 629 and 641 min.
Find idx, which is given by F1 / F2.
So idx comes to 1.15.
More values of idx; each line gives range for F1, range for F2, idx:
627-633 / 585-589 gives 1.42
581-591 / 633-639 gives 1.68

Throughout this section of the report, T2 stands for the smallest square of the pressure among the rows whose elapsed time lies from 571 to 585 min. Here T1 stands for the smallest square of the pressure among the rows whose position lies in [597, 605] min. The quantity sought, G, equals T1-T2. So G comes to 0.45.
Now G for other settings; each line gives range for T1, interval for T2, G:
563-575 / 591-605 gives 0.18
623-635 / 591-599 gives -0.16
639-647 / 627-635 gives -0.30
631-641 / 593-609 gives -0.16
